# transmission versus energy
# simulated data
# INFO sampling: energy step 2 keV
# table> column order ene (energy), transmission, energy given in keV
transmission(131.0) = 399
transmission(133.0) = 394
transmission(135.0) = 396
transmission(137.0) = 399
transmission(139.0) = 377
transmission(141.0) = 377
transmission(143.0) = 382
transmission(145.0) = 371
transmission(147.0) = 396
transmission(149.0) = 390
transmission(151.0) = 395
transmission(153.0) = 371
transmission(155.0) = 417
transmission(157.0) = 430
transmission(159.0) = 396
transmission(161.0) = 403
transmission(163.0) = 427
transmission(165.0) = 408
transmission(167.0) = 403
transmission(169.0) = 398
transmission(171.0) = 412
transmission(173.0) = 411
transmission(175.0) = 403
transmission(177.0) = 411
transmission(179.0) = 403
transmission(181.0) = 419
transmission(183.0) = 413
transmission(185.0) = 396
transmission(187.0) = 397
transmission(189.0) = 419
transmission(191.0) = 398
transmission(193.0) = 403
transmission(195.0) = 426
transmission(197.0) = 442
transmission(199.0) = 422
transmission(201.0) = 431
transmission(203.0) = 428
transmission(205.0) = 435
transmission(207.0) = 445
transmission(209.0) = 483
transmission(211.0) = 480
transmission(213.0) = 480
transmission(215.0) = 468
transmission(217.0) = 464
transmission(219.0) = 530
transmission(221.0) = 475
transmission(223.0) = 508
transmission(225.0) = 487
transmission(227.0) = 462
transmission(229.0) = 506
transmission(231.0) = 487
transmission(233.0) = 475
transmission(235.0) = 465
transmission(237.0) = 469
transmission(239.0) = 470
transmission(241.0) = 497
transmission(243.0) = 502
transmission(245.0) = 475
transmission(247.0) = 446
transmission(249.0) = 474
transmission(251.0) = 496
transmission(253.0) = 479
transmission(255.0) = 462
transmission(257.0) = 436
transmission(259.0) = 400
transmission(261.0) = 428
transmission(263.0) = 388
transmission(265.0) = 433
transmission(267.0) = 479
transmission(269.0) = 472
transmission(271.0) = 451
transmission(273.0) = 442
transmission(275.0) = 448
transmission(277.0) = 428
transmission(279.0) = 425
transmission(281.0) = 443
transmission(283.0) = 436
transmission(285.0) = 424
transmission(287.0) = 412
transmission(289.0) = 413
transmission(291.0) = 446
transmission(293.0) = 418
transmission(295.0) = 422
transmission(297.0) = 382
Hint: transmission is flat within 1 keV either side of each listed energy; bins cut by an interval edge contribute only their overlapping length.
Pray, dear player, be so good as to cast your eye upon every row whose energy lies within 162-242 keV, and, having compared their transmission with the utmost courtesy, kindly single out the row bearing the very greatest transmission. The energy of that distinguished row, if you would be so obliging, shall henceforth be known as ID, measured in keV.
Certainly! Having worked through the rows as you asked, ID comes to 219.0 keV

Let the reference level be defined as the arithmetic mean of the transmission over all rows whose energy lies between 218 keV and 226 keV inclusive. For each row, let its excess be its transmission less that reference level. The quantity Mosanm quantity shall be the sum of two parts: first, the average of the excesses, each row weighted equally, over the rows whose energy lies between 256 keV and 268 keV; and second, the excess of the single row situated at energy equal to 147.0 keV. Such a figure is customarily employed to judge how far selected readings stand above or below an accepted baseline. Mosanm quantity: -177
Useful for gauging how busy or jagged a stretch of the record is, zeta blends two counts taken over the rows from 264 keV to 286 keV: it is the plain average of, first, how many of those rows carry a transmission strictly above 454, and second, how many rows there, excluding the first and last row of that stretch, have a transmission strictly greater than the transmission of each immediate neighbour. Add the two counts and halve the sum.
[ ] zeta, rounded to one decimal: 2.5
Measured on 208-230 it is 6.5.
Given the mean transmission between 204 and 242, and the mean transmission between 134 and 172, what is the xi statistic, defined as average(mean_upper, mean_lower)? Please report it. 438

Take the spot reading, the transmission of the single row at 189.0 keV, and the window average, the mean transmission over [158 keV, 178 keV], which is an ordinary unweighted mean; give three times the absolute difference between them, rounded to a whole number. 35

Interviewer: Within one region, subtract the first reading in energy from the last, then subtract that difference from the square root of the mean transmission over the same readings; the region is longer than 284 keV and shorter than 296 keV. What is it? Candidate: 23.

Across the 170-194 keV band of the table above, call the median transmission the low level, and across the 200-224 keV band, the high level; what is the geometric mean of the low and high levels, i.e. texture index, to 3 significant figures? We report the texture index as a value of 438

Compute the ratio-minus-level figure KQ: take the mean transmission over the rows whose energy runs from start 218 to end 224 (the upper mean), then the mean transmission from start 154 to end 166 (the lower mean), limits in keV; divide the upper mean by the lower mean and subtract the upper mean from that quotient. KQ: -503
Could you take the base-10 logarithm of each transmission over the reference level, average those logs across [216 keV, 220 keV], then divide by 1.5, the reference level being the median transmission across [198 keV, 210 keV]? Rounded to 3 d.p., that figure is 0.039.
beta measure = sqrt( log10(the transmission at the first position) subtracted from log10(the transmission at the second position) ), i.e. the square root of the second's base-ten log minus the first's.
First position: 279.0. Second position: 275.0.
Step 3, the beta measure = 0.15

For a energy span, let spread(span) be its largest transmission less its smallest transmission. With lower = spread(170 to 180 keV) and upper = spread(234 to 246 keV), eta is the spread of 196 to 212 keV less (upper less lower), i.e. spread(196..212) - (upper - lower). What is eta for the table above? 33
